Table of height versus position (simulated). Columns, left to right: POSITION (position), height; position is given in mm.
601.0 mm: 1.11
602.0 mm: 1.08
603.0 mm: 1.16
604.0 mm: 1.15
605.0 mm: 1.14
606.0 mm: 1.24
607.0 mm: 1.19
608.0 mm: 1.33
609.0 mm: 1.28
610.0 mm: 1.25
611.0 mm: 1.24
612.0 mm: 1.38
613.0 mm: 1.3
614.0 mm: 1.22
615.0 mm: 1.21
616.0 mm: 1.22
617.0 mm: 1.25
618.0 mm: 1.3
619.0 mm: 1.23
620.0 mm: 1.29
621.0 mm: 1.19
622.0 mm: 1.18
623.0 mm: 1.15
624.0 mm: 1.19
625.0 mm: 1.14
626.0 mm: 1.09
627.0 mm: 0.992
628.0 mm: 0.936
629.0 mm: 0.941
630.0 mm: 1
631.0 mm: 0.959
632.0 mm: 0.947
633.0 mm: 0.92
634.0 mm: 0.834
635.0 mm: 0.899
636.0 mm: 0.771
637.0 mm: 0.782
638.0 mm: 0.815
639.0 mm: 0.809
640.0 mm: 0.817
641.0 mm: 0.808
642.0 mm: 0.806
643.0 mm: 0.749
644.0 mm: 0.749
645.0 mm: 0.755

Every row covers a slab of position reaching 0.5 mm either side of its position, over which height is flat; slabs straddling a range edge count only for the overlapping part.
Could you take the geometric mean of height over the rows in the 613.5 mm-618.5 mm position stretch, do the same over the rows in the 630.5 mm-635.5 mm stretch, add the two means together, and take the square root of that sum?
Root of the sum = 1.47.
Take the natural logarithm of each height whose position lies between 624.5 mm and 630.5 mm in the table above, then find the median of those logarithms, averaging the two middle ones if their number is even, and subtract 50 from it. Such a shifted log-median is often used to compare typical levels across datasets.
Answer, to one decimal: -50.0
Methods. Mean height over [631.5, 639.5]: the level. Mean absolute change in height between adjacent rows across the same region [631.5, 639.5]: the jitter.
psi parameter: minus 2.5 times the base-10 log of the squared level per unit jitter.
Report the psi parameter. -2.9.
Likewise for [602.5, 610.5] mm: -3.6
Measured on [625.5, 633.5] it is -3.4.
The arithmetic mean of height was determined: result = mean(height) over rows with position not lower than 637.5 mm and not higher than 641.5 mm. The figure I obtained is 0.81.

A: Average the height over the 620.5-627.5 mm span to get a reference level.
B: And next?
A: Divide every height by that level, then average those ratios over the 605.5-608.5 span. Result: 1.11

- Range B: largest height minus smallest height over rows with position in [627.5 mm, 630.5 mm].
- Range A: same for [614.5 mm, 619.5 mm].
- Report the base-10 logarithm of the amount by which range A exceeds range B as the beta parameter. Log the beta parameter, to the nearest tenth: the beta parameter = -1.6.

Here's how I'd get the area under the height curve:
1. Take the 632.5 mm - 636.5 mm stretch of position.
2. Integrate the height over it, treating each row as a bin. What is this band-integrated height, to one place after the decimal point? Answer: 3.4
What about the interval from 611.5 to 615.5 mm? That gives 5.1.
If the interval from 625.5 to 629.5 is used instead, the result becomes 4.0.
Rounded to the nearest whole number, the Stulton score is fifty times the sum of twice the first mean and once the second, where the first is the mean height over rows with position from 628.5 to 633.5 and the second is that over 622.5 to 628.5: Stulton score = 149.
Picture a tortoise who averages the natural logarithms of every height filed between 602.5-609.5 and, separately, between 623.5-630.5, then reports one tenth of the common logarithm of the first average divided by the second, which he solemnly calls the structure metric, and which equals 0.07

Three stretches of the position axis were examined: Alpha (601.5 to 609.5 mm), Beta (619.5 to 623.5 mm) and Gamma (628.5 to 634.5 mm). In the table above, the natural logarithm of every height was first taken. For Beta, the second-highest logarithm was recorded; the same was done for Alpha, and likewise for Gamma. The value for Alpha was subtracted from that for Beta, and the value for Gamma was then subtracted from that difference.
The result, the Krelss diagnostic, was -0.03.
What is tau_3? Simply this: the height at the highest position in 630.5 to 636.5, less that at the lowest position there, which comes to -0.19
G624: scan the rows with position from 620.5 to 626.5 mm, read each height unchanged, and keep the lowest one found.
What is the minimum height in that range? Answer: 1.09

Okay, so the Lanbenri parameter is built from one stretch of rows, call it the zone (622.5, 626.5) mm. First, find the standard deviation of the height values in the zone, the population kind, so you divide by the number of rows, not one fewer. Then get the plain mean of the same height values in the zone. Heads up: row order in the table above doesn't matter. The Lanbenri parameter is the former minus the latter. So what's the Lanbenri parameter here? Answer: -1.11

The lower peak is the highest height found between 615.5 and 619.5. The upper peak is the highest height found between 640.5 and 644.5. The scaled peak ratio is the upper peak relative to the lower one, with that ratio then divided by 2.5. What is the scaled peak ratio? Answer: 0.249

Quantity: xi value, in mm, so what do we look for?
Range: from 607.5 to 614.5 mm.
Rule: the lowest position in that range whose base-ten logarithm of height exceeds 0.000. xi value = 608.0 mm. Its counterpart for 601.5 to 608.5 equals 602.0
